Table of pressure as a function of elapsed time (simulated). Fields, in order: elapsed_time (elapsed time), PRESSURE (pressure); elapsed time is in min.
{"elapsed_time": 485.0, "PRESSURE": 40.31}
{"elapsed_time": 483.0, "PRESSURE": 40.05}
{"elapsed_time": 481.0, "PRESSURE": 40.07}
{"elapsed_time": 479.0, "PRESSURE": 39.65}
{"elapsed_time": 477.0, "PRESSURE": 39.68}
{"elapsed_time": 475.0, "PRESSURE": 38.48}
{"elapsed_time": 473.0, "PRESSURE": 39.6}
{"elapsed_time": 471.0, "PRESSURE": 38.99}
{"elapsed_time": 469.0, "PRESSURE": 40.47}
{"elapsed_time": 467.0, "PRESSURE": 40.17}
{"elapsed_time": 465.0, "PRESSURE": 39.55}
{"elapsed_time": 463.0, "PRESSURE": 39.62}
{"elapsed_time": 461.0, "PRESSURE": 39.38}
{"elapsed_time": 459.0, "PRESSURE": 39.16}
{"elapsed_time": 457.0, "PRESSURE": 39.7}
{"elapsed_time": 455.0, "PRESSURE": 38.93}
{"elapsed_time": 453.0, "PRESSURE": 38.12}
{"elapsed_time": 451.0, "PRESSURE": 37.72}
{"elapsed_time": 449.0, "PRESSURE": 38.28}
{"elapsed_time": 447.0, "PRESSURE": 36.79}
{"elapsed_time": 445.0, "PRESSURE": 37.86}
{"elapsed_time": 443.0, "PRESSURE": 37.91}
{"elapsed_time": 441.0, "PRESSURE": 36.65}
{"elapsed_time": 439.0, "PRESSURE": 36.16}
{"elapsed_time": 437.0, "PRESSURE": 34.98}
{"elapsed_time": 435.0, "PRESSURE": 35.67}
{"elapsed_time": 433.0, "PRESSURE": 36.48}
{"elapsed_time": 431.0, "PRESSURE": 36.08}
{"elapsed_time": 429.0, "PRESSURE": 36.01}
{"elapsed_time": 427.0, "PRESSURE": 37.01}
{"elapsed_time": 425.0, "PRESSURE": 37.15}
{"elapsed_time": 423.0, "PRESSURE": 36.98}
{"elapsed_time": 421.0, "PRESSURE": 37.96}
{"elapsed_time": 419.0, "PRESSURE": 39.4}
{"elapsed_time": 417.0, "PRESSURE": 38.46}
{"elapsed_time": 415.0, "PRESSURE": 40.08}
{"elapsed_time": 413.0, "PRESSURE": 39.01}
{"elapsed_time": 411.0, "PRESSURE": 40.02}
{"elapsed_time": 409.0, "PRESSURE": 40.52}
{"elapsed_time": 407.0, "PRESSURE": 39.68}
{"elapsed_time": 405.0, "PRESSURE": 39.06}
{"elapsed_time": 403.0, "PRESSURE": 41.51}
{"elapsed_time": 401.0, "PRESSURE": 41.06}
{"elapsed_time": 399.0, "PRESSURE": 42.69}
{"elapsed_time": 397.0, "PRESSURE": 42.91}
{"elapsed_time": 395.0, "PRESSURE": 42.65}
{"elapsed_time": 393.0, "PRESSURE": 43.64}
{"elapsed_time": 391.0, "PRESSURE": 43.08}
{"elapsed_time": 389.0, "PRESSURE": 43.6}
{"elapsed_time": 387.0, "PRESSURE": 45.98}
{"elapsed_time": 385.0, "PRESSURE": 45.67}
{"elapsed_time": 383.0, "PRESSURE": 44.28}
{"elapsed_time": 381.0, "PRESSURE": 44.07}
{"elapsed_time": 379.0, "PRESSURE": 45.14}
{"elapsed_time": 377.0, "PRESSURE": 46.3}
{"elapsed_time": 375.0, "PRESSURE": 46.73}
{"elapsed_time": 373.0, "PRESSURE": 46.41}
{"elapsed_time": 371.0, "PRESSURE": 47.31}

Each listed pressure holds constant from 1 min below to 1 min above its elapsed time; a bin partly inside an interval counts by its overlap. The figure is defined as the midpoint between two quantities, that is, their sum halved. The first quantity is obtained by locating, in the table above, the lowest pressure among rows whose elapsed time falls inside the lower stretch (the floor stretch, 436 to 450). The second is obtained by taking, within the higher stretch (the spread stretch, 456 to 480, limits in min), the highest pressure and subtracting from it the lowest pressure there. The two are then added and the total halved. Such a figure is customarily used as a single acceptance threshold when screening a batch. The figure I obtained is 18.5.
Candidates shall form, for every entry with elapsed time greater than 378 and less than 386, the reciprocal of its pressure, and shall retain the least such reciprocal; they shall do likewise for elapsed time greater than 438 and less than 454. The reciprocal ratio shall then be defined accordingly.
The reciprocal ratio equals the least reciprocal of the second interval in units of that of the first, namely 1.19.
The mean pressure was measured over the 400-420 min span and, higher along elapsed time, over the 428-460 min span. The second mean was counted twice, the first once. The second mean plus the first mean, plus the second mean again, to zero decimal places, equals 114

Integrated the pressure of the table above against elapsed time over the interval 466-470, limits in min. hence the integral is 161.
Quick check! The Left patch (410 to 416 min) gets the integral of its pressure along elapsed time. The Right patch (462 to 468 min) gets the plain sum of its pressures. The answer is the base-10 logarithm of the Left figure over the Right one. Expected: 0.30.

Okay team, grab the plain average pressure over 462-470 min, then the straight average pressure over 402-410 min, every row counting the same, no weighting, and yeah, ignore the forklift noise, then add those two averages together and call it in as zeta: 80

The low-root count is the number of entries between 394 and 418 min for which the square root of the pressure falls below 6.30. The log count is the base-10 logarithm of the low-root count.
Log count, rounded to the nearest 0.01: 0.60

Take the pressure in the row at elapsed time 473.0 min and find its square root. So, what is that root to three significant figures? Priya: 6.29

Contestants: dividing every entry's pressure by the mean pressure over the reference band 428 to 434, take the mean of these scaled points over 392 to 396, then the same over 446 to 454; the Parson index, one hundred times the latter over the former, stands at 87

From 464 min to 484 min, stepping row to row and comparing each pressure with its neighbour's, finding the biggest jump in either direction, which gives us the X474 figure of 1.5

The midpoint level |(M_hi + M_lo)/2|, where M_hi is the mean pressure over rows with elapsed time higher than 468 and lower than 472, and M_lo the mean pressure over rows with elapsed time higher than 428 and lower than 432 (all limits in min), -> 38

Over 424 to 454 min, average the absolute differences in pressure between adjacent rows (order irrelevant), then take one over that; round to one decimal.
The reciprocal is 1.5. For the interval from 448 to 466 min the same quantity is 2.2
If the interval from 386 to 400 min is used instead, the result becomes 1.2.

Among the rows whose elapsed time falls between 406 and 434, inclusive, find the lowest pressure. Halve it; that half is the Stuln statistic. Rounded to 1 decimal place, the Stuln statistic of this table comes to 18.0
